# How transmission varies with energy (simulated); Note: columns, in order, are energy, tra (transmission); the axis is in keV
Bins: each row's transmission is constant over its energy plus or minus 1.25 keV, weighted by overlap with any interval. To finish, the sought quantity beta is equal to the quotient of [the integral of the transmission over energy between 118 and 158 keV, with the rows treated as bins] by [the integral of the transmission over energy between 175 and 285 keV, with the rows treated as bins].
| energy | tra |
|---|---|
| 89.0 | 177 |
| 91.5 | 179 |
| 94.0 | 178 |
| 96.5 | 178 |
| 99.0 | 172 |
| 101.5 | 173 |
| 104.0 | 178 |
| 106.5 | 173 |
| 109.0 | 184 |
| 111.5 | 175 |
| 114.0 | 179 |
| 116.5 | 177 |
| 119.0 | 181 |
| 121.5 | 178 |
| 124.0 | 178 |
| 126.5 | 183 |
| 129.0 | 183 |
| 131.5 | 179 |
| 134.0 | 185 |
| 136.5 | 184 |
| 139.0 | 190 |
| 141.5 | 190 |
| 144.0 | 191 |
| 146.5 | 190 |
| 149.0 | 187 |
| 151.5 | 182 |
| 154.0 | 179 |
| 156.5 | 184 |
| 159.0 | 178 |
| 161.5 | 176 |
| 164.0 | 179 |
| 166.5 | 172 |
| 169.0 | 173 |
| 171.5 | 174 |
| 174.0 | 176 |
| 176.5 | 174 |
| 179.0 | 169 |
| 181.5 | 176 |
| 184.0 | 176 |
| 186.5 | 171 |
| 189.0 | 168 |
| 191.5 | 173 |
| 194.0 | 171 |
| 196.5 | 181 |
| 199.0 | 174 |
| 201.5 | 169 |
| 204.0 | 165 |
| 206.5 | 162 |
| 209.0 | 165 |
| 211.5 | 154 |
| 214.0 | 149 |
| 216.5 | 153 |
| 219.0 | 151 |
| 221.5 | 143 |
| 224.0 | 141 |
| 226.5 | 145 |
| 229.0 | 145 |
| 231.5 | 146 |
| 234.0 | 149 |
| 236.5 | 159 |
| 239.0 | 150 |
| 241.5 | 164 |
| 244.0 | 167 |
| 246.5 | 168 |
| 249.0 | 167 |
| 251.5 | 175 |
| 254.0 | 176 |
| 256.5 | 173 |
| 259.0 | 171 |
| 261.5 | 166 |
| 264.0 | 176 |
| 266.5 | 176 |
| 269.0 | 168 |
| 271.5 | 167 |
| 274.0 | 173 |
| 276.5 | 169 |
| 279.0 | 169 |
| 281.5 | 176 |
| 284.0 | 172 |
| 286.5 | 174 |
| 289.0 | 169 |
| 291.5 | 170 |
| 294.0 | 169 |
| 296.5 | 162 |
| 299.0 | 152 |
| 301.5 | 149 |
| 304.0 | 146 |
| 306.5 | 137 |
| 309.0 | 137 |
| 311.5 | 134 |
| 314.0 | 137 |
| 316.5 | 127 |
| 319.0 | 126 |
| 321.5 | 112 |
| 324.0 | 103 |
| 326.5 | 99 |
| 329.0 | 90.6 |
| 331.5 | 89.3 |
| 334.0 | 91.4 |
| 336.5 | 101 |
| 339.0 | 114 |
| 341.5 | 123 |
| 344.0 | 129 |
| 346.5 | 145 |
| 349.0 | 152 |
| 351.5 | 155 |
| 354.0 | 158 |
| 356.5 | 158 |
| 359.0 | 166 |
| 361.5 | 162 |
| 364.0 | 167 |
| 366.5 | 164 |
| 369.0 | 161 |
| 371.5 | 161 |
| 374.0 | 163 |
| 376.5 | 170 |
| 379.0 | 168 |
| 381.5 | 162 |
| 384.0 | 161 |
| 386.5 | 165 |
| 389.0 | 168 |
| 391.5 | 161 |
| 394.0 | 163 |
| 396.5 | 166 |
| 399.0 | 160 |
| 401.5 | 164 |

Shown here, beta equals 0.4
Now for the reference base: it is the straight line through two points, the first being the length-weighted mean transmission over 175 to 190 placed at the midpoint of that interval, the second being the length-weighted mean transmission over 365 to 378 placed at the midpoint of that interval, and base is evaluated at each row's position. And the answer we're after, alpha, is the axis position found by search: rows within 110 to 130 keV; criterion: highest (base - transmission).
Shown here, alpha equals 111.5 keV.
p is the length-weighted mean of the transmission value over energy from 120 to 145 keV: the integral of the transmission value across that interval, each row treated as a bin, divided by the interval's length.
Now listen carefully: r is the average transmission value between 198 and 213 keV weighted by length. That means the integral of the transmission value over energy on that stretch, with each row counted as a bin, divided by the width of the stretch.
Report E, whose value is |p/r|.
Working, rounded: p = 184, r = 164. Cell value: 1.12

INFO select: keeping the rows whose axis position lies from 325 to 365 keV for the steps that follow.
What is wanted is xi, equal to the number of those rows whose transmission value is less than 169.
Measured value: 16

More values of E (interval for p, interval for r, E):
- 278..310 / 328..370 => 1.17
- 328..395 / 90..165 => 0.81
